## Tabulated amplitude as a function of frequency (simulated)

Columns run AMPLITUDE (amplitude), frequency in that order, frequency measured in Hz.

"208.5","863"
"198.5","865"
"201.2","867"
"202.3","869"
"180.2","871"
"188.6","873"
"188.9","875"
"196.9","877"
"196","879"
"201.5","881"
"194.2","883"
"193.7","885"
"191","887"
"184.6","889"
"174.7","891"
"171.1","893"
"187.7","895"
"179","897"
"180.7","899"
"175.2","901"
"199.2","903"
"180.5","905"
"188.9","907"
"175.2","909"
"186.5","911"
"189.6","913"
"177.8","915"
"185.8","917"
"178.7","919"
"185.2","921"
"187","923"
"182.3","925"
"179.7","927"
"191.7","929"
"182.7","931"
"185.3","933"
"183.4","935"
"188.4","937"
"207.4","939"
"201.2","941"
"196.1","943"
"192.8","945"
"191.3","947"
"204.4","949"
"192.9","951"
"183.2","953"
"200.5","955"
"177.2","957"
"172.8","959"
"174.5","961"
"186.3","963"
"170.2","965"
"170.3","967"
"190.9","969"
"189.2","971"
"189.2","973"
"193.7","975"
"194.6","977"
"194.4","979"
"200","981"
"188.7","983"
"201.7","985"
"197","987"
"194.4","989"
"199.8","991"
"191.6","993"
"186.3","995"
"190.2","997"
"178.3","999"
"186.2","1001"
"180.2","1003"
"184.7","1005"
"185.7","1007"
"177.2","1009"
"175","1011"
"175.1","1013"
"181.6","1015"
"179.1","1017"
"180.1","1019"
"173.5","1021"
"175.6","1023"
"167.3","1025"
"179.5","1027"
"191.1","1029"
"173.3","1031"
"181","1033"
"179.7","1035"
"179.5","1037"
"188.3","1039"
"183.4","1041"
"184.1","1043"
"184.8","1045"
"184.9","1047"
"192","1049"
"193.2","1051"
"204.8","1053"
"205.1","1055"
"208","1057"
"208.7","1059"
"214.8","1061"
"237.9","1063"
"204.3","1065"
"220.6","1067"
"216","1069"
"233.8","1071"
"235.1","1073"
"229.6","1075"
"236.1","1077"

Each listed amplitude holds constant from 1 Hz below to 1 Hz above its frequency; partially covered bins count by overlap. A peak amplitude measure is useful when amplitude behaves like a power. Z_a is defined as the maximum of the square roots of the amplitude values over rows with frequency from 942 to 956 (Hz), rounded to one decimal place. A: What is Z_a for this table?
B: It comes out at 14.3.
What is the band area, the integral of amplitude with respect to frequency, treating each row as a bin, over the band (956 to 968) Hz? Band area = 2103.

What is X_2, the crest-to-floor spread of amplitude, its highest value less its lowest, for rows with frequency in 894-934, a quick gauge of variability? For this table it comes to 24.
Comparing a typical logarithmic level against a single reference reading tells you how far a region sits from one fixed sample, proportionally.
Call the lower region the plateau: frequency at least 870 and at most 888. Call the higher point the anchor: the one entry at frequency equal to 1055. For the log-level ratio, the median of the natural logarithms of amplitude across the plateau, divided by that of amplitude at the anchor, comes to 0.989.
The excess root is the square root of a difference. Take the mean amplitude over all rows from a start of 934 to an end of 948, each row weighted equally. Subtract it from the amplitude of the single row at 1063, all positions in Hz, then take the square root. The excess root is 6.6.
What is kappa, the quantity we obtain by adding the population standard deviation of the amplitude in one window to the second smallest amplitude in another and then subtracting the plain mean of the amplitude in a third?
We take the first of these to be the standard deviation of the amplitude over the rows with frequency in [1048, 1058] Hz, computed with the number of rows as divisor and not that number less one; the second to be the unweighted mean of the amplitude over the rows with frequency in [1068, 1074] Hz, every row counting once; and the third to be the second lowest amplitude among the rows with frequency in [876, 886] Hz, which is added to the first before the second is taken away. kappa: -27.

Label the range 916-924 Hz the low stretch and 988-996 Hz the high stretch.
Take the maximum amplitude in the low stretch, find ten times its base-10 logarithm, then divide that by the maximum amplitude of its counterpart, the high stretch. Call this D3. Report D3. 0.114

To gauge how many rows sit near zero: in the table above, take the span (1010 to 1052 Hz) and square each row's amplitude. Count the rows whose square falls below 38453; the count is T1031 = 21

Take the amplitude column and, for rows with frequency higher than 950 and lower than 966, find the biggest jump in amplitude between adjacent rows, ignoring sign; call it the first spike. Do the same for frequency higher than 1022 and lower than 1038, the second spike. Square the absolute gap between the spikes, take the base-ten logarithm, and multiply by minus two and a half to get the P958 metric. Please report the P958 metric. -3.7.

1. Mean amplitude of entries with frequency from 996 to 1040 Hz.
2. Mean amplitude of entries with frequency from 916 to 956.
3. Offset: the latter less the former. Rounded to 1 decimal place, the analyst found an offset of 9.9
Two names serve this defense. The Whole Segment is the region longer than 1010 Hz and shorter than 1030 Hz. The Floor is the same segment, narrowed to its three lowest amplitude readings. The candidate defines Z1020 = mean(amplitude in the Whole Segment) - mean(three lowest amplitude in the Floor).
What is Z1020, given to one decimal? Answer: 5.9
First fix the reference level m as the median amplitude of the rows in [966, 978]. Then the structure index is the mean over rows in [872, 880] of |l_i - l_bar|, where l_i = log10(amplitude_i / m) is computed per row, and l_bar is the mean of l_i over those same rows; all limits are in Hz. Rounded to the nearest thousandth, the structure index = 0.009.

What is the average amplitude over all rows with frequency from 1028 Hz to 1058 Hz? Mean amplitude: 189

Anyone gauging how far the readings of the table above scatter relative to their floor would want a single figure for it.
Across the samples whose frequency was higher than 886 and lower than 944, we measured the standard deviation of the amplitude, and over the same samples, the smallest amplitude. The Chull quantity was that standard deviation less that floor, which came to -163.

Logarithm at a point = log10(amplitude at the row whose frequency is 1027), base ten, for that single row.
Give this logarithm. 2.25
